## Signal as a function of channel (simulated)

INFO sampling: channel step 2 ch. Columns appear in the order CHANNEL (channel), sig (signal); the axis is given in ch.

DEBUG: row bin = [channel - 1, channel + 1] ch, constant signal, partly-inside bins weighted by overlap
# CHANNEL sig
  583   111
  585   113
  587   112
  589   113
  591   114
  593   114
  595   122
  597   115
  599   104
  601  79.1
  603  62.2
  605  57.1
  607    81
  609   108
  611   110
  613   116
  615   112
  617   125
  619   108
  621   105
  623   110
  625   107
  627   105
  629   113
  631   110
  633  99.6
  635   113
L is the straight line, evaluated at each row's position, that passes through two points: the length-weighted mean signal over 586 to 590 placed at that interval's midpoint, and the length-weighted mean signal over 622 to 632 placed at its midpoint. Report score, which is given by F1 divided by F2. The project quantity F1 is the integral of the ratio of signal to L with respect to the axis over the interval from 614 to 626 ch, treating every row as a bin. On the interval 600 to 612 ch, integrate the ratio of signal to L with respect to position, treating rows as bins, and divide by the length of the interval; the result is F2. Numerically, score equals 16.3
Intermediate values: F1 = 12.2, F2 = 0.75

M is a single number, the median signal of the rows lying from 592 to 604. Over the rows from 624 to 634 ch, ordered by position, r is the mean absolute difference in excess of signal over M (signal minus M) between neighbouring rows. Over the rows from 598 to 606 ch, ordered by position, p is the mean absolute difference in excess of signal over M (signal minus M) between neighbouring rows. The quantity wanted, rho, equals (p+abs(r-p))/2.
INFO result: 12.7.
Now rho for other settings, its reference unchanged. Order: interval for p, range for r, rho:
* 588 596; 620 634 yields 2.6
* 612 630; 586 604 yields 4.4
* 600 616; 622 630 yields 10.0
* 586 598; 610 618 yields 3.8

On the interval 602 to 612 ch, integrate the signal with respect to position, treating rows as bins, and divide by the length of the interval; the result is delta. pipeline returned 83.7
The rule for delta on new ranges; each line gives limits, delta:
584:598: 114.7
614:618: 118.5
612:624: 112.7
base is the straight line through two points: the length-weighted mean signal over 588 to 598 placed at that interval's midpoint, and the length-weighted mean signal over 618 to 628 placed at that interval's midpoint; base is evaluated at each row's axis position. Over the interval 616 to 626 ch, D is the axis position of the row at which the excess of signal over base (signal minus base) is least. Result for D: 621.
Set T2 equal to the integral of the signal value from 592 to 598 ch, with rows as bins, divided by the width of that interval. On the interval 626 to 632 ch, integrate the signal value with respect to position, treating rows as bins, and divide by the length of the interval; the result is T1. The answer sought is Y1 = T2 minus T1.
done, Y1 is 8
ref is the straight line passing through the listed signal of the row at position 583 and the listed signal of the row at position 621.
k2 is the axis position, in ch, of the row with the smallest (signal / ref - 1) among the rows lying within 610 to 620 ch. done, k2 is 619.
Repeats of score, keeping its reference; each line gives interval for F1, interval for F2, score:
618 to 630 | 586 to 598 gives 11.6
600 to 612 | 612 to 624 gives 8.7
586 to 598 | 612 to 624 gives 12.0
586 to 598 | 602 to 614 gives 15.3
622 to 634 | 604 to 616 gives 13.4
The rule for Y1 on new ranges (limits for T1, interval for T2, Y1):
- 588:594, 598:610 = -32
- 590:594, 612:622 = -1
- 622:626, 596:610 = -22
